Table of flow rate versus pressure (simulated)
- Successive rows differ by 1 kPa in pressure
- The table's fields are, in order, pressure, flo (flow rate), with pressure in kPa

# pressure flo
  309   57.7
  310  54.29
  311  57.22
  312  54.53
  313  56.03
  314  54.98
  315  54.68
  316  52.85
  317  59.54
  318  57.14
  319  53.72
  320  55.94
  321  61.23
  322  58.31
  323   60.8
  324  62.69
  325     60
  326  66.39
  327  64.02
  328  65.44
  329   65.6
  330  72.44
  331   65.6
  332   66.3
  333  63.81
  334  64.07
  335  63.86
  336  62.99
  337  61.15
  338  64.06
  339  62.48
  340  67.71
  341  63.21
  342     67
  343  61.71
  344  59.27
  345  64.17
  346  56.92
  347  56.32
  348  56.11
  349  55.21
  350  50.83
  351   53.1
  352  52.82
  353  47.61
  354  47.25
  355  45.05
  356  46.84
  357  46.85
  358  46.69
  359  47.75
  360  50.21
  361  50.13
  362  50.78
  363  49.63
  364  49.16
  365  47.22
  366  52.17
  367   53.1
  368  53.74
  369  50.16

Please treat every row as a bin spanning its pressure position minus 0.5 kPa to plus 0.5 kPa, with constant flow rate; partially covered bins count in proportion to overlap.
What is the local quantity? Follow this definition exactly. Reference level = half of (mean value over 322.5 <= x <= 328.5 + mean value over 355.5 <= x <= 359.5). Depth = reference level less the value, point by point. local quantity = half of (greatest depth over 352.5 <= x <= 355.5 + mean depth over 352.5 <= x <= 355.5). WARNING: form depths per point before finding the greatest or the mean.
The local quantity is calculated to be 9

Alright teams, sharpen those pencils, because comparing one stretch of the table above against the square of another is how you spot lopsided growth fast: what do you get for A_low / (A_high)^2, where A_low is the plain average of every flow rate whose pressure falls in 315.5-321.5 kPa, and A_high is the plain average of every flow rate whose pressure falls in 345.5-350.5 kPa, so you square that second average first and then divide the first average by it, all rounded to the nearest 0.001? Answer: 0.019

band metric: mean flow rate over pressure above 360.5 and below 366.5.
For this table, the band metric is 50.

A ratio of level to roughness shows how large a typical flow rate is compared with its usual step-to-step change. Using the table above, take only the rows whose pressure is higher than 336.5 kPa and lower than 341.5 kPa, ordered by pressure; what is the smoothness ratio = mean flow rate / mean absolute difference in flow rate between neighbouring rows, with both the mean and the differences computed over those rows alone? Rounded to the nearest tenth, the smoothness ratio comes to 17.9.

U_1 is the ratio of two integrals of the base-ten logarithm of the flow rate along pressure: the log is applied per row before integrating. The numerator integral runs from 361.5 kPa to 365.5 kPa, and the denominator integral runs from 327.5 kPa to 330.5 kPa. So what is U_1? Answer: 1.2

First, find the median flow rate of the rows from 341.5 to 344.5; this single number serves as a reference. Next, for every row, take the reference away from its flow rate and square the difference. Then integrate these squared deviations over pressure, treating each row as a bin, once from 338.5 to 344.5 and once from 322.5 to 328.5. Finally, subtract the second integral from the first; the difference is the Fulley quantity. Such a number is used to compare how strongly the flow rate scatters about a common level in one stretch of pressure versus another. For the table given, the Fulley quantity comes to 27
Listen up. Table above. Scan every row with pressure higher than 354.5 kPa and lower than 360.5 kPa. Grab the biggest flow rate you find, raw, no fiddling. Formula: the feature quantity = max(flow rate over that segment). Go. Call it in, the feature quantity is 50.21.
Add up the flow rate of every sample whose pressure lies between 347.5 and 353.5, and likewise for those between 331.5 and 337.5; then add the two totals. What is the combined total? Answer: 698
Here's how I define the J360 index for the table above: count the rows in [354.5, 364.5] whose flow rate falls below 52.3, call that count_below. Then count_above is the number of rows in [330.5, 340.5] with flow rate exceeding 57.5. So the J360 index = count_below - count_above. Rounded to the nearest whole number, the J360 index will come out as 0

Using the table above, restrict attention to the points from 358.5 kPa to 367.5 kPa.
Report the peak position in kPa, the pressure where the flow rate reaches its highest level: 367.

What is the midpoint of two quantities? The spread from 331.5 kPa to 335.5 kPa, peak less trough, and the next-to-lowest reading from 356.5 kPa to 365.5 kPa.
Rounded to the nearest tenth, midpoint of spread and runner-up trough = 24.7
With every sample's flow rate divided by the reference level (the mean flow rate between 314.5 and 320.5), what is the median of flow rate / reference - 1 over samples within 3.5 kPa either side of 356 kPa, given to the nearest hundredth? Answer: -0.16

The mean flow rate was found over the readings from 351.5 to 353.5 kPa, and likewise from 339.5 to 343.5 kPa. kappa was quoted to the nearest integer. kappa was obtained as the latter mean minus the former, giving 15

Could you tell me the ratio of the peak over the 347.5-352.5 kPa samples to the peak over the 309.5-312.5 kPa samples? 0.98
